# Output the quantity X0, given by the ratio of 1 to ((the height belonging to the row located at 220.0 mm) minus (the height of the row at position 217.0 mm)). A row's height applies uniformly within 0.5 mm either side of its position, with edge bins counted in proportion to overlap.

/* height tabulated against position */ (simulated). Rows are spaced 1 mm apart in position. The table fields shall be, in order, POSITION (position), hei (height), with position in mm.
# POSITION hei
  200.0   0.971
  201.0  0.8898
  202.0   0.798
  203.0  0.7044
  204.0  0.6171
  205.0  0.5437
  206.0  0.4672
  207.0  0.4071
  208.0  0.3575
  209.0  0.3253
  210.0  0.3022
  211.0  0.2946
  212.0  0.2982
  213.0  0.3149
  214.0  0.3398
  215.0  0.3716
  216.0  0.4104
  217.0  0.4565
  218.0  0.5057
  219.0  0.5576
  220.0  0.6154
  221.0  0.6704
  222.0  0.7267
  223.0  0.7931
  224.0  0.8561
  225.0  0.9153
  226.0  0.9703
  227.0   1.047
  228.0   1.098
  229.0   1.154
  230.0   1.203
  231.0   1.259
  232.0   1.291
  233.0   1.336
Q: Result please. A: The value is 6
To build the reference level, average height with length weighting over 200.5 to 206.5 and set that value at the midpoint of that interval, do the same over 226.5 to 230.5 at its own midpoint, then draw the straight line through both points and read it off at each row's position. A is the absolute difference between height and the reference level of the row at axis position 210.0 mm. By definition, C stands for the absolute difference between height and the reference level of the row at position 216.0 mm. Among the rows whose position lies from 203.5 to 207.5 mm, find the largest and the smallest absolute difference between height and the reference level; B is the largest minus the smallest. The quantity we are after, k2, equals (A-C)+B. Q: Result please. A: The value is 0.26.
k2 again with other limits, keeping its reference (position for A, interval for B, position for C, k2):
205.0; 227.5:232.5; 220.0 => -0.12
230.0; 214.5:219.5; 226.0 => 0.05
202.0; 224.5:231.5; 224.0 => 0.10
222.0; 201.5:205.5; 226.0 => 0.28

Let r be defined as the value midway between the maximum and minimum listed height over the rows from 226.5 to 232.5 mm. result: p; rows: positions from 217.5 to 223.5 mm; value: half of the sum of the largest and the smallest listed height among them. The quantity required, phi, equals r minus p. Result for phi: 0.5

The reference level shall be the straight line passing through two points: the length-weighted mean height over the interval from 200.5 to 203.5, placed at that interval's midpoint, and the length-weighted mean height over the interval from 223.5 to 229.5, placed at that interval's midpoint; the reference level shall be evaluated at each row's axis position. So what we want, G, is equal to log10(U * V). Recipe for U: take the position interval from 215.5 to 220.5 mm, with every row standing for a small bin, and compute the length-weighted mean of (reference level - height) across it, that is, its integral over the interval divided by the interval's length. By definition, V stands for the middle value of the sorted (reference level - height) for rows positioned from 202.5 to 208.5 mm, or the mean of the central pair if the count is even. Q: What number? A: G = -0.86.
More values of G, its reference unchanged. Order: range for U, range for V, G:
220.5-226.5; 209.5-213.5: -1.04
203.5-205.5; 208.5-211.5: -0.87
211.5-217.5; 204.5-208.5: -0.67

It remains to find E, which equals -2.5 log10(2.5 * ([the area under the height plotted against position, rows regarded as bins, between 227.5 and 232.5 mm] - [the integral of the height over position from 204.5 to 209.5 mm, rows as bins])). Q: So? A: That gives -2.5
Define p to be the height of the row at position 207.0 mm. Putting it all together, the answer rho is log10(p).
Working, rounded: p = 0.4071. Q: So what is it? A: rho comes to -0.39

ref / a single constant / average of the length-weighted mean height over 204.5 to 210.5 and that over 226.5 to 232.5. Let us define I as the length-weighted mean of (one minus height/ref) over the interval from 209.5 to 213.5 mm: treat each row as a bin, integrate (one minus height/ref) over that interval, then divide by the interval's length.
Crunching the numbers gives 0.62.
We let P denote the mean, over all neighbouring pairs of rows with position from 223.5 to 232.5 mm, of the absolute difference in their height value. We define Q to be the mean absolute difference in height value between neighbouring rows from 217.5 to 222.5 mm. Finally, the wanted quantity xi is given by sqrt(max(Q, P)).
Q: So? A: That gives 0.235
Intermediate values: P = 0.054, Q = 0.055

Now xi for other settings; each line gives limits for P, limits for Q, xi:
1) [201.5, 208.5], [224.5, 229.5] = 0.271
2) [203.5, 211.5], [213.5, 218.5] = 0.215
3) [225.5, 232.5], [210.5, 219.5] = 0.231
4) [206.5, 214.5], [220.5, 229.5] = 0.246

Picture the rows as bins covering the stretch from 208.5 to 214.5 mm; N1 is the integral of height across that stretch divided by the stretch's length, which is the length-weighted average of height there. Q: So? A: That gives 0.3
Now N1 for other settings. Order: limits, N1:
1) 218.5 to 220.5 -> 0.6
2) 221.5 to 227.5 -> 0.9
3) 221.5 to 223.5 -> 0.8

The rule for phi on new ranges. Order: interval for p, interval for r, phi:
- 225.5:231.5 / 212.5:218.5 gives -0.7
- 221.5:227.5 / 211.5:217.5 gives -0.5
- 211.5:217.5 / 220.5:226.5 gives 0.4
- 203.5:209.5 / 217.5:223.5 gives 0.2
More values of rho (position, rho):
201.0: -0.05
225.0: -0.04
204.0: -0.21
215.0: -0.43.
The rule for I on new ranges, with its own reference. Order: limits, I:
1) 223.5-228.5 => -0.24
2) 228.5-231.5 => -0.53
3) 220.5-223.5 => 0.07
